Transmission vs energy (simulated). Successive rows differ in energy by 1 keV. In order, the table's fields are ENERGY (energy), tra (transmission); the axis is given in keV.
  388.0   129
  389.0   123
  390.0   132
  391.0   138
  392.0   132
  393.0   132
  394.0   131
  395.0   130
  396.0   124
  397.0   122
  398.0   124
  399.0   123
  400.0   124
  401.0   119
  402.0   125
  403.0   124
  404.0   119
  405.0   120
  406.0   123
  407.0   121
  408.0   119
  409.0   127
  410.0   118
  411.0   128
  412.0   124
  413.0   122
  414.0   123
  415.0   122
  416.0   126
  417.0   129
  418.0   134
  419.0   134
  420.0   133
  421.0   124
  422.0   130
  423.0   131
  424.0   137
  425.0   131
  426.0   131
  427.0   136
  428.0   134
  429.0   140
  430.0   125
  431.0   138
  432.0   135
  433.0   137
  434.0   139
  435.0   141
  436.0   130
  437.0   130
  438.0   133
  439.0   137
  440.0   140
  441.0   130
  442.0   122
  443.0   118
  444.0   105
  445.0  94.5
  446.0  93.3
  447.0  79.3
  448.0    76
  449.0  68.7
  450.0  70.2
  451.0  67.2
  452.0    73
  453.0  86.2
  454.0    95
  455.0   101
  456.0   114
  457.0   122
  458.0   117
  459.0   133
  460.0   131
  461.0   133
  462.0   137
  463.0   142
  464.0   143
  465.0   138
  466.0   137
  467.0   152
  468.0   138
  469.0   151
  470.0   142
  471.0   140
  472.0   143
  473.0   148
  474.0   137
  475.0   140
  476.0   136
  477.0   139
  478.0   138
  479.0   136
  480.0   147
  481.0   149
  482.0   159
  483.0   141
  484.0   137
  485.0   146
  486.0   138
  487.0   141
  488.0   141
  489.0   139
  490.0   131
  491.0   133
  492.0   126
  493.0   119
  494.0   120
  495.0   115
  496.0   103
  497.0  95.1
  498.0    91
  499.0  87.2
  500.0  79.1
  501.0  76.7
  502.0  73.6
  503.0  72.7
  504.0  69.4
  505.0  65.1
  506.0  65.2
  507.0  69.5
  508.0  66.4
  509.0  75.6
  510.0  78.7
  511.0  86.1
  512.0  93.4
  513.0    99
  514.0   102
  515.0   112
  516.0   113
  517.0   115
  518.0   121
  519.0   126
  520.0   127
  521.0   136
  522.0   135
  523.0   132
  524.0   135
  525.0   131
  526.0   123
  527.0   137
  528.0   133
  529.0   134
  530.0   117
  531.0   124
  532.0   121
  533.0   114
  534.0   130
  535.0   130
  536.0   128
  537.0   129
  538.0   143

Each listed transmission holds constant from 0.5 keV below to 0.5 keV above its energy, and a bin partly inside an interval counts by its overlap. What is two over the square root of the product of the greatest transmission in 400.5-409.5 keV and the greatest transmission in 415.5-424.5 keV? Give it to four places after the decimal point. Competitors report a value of 0.0152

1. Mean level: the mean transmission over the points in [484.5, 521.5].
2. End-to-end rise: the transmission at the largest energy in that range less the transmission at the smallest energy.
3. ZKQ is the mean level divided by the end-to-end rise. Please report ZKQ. -10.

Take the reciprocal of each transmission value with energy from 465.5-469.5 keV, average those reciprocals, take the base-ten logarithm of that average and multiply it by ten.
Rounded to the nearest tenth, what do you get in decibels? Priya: -21.6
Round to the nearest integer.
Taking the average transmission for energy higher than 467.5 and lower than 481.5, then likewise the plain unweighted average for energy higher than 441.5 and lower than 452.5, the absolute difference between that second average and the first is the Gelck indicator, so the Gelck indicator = 54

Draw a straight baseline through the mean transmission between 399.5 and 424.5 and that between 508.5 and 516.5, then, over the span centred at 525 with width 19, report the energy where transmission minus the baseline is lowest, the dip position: 516.0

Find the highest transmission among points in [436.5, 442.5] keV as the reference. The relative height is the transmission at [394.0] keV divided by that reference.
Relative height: 0.94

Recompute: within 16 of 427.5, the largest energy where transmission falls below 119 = 443.0 keV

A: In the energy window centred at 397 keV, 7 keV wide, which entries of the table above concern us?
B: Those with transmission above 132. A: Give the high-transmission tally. 0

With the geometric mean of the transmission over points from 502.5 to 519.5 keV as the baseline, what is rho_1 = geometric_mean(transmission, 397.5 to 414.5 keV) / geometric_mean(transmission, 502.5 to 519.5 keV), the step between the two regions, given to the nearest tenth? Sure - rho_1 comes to 1.4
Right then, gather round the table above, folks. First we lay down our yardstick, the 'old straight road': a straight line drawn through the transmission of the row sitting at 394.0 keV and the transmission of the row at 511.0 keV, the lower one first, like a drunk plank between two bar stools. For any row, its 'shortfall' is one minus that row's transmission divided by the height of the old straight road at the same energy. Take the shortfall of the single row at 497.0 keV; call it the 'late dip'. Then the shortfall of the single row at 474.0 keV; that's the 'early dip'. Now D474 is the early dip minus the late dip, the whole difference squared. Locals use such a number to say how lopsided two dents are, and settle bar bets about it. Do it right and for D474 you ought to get 0.11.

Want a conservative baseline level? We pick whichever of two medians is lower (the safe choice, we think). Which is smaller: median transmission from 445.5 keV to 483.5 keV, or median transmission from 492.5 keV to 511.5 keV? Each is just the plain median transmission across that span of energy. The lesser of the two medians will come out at 79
